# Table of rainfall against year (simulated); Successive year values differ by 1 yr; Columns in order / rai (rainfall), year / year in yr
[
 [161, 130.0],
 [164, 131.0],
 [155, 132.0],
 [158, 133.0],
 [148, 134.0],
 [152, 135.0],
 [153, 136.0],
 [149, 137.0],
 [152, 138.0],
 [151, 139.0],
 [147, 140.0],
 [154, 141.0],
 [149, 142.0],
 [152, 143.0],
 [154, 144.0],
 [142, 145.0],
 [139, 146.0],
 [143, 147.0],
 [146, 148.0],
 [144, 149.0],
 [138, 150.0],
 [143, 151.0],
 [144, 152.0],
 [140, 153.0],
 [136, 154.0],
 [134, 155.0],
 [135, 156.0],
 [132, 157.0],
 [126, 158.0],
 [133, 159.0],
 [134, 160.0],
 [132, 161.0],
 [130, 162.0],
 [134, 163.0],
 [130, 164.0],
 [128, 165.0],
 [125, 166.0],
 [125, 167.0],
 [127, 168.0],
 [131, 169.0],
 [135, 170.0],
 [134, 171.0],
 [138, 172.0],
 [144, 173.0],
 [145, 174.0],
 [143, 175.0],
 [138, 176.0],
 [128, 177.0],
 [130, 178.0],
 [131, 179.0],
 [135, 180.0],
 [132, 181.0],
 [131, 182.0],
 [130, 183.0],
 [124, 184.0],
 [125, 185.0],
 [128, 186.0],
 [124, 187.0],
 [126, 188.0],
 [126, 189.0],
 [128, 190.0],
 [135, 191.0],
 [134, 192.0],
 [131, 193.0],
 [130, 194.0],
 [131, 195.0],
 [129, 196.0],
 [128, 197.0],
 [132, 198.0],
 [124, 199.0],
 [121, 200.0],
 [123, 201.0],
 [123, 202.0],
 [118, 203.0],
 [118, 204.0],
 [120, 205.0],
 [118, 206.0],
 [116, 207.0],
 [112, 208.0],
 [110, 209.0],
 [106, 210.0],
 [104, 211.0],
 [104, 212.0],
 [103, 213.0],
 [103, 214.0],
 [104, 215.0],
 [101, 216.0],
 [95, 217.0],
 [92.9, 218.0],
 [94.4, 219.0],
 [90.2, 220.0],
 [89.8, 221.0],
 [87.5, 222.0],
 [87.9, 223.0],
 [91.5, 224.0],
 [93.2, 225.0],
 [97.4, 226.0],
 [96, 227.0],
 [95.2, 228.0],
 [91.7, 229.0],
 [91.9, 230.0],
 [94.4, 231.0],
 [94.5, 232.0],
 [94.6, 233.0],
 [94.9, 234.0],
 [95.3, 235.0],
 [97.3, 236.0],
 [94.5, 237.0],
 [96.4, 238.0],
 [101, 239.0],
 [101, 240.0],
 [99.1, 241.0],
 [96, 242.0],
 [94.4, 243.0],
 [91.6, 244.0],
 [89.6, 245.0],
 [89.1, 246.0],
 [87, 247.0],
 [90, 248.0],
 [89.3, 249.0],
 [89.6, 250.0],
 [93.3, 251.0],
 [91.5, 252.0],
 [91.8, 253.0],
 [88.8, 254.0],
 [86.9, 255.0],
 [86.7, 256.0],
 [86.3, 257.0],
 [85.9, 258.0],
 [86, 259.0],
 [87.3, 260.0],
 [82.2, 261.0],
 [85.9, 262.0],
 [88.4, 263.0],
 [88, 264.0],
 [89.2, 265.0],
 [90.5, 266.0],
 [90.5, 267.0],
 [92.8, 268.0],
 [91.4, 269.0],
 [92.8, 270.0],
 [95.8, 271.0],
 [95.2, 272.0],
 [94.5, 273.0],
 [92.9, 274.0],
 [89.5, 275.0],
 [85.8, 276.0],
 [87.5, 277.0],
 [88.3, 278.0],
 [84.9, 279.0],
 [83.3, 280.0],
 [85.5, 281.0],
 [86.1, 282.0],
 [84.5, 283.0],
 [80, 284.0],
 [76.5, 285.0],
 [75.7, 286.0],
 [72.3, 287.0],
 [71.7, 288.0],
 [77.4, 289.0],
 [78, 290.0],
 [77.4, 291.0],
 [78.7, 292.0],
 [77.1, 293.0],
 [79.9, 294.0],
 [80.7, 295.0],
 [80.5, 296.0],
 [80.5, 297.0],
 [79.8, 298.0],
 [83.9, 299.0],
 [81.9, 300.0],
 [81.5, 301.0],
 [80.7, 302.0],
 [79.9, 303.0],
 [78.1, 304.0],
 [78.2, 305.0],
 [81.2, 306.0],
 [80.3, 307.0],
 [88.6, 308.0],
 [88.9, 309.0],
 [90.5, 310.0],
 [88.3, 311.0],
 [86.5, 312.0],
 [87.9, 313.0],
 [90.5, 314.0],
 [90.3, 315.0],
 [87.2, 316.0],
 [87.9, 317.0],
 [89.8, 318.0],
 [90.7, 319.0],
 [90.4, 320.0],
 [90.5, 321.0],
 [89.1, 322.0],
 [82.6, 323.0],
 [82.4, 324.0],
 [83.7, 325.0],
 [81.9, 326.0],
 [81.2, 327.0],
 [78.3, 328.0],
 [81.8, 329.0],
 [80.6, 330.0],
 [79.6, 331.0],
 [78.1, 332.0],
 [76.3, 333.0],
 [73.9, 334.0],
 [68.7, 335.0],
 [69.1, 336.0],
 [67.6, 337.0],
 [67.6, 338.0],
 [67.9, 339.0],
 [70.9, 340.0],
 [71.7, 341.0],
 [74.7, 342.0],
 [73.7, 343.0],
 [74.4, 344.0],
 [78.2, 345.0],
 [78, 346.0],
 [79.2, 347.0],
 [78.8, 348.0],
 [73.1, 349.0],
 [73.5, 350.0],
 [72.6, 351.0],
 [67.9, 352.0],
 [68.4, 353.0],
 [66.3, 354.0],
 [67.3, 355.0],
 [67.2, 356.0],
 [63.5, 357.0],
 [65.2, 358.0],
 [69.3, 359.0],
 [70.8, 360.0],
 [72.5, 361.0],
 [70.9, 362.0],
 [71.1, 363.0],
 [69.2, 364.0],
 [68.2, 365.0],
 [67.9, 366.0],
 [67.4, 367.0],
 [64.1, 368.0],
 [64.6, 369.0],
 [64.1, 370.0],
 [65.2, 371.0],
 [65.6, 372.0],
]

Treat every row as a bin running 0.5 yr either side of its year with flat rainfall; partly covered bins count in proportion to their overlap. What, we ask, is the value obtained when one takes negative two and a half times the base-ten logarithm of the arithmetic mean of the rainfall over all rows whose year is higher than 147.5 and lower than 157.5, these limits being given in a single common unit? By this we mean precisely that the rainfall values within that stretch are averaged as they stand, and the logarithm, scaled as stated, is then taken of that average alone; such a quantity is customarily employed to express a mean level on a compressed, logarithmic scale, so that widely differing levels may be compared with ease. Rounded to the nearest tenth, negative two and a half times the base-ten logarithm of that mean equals -5.4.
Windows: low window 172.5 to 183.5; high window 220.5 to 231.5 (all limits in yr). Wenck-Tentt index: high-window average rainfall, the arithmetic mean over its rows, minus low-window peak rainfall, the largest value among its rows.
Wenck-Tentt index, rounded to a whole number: -53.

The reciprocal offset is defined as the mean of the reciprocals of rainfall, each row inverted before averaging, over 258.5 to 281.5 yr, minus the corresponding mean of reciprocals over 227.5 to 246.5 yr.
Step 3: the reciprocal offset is 0.001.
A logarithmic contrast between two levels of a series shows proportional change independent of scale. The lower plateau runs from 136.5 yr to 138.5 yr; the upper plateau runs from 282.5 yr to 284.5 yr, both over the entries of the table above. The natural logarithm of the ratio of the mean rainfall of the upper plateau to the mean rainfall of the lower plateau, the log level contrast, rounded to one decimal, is -0.6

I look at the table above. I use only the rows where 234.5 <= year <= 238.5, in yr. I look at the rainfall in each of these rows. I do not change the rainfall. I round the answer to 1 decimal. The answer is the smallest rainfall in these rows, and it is 94.5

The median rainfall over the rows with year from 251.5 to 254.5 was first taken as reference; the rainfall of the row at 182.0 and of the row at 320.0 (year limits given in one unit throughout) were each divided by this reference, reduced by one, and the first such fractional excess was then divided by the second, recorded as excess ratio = -36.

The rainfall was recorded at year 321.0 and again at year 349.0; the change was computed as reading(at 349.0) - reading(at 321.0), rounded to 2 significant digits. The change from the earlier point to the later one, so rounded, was -17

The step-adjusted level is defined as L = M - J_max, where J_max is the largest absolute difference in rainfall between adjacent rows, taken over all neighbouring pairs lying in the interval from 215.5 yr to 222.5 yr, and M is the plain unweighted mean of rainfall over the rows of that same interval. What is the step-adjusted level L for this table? 87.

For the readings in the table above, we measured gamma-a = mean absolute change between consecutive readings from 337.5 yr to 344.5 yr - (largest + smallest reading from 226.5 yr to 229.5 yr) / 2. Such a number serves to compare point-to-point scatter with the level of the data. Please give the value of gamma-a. -92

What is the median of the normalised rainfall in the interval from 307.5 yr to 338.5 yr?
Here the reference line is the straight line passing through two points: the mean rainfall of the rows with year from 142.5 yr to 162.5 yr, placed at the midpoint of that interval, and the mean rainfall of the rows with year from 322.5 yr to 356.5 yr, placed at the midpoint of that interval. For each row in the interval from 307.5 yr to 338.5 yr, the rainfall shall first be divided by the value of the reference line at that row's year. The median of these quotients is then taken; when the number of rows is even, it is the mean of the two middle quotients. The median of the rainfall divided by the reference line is 1.04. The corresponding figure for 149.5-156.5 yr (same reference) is 0.99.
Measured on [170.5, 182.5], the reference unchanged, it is 1.03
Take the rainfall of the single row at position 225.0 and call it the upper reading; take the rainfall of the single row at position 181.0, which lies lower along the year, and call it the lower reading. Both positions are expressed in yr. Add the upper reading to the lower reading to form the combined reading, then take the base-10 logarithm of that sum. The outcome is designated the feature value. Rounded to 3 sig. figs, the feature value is 2.35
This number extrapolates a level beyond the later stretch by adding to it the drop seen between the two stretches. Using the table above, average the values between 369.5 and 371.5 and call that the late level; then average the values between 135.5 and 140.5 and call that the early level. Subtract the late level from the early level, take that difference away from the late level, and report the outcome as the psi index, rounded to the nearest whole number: -21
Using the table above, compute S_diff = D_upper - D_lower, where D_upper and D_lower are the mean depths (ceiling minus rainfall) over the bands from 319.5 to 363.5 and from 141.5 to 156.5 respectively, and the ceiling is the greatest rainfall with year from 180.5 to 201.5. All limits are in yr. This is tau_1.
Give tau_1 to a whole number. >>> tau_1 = 68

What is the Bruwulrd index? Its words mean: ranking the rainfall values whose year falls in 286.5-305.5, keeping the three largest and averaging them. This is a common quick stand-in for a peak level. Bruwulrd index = 82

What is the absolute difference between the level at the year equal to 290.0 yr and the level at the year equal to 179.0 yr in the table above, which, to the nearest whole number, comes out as 53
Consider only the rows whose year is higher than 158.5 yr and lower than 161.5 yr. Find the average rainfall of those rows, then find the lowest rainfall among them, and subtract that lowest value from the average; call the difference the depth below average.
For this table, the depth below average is 1.0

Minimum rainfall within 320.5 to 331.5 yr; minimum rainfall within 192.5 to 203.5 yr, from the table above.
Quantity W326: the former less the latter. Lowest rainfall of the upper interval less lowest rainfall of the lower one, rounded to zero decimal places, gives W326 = -40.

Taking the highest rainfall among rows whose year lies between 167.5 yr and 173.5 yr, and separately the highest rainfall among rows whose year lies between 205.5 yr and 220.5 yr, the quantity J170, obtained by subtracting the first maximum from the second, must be -26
